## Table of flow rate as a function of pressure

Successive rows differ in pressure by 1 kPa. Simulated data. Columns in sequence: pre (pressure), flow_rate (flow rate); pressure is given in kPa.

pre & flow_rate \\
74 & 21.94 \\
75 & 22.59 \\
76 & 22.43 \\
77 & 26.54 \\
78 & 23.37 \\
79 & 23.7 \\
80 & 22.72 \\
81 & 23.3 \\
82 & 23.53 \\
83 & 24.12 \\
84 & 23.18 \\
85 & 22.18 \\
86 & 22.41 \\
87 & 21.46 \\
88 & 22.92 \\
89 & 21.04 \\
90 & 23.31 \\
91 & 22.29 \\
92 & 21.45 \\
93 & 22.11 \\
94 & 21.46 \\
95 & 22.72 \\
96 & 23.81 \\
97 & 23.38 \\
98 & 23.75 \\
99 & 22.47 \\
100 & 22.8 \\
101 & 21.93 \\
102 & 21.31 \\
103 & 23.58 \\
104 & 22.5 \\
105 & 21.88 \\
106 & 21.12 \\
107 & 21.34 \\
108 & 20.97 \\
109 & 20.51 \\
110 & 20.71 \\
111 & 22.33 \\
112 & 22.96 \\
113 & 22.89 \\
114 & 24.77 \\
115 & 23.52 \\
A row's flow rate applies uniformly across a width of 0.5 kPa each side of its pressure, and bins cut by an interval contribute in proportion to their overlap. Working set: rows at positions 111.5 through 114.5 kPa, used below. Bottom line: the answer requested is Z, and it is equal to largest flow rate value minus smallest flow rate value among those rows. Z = 1.88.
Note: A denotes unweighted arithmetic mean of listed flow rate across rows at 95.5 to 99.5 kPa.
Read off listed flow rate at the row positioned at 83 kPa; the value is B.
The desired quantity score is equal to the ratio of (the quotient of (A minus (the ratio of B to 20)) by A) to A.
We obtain 0.0406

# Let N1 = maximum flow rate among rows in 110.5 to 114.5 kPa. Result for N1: 24.77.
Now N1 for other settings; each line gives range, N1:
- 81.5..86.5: 24.12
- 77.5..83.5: 24.12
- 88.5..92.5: 23.31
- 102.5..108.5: 23.58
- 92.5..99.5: 23.81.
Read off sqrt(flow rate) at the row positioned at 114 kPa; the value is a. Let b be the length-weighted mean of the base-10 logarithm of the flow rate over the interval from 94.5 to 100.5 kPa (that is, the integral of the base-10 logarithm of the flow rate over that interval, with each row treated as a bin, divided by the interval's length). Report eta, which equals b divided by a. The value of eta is 0.274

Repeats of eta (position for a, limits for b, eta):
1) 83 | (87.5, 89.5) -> 0.273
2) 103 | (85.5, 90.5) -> 0.277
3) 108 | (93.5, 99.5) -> 0.297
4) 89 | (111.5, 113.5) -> 0.297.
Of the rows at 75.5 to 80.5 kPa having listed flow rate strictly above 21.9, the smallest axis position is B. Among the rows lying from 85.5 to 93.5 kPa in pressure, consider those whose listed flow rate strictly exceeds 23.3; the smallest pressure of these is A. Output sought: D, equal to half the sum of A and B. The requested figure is 83.0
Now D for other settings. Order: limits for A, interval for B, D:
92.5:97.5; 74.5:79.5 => 85.5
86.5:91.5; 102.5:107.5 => 96.5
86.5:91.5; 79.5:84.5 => 85.0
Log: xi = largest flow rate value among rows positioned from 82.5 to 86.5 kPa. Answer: 24.12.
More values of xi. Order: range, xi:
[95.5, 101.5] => 23.81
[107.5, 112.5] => 22.96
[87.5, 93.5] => 23.31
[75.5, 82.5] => 26.54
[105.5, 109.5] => 21.34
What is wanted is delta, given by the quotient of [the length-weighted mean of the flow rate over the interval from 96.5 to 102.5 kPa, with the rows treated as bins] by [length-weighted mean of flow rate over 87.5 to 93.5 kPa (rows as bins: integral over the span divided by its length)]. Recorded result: 1.02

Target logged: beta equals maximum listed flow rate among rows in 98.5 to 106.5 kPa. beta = 23.58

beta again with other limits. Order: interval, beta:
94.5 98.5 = 23.81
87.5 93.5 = 23.31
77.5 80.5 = 23.7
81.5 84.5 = 24.12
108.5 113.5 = 22.96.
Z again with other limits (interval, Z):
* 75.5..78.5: 4.11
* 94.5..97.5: 1.09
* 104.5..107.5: 0.76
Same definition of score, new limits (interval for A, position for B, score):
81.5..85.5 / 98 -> 0.0408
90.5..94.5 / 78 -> 0.0434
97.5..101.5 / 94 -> 0.0419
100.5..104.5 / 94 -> 0.0426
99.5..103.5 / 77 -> 0.0420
